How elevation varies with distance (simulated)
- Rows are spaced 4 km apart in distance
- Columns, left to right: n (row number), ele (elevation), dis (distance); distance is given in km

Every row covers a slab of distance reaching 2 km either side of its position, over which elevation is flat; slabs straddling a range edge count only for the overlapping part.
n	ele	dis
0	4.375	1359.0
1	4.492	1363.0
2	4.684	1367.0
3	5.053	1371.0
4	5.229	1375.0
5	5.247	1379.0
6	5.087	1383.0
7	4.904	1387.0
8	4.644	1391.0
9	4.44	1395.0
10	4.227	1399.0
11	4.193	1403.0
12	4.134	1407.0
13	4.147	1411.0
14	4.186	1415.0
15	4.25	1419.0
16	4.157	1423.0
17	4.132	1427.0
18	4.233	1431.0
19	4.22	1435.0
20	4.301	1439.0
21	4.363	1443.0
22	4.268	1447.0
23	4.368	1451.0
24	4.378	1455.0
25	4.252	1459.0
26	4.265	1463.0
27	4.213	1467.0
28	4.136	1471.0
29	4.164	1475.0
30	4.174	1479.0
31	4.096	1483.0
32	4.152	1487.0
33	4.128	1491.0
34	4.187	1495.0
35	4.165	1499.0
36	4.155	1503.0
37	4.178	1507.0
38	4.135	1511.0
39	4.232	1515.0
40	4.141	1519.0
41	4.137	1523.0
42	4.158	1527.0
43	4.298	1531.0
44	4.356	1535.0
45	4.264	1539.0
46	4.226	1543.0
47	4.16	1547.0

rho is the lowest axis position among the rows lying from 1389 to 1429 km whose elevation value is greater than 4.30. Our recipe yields 1391.0 km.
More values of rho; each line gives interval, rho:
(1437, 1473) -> 1439.0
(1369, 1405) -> 1371.0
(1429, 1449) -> 1439.0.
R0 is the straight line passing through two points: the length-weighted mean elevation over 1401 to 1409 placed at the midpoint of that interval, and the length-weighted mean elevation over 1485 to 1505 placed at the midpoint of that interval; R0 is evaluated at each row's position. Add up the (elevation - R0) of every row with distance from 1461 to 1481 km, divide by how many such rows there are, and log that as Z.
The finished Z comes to 0.03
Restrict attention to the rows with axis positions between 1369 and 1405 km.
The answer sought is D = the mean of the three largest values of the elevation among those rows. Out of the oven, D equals 5.19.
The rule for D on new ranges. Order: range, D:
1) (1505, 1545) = 4.31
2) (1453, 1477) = 4.30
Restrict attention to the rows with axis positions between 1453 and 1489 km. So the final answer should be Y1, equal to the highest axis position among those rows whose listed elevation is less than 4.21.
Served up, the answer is 1487.0 km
